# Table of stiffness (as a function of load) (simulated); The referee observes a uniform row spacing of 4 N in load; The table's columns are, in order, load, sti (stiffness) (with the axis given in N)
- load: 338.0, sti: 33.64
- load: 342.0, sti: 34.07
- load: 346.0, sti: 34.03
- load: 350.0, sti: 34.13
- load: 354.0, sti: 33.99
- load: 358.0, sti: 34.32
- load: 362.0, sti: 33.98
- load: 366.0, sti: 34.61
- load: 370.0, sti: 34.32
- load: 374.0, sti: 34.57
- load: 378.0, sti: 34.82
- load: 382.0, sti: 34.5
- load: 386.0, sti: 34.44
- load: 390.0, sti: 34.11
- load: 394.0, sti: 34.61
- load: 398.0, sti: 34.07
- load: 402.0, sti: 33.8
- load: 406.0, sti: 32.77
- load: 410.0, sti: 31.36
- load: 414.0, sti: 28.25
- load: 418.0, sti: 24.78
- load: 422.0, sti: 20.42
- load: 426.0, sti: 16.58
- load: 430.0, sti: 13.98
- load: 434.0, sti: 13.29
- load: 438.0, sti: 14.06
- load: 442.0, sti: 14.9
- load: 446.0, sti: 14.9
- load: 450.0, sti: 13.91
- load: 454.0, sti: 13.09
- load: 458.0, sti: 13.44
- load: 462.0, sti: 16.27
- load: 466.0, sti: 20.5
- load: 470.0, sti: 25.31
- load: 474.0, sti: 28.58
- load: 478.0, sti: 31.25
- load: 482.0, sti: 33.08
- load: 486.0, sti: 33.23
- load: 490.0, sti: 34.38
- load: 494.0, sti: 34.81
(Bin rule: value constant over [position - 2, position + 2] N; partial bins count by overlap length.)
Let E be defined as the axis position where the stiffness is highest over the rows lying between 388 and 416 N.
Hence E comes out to 394.0 N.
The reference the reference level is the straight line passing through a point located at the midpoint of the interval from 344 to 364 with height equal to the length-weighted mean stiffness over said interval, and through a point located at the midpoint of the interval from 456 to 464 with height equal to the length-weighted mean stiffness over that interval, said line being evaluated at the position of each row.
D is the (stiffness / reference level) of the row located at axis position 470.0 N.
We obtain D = 1.9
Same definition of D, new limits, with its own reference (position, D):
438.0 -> 0.7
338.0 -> 0.9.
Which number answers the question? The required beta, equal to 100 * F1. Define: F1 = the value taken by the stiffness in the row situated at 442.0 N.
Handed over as 1490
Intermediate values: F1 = 14.9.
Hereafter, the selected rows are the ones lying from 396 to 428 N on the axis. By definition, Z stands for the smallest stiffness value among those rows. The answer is 16.58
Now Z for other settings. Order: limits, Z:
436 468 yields 13.09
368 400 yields 34.07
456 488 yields 13.44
